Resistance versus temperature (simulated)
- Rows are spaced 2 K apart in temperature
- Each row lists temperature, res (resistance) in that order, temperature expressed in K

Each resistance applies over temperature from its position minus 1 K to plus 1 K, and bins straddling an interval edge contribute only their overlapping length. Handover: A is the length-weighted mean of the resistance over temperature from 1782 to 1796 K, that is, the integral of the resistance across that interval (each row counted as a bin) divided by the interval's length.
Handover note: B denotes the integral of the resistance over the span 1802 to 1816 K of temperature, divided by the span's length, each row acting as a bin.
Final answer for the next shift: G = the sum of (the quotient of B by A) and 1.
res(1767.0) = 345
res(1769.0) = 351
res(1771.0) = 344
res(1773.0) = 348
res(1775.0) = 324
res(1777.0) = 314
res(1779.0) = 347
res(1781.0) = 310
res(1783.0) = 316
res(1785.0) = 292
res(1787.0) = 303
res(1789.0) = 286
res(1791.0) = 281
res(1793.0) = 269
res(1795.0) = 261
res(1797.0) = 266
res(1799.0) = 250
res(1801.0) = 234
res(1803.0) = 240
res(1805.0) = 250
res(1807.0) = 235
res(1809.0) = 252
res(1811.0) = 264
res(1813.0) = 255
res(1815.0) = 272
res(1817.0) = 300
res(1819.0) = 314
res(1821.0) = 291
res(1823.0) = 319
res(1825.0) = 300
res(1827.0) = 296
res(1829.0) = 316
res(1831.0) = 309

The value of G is 1.9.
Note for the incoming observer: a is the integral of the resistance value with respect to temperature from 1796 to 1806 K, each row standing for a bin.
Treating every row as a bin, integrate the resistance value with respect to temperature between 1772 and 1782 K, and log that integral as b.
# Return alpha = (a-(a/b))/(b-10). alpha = 0.8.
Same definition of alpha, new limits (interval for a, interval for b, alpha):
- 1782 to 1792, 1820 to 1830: 1.0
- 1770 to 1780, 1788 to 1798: 1.2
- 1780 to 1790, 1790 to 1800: 1.1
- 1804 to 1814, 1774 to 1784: 0.8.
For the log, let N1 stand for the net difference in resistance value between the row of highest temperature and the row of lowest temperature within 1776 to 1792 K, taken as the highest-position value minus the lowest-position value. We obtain -33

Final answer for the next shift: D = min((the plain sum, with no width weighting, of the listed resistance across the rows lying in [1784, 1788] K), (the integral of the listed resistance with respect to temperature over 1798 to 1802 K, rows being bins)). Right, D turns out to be 595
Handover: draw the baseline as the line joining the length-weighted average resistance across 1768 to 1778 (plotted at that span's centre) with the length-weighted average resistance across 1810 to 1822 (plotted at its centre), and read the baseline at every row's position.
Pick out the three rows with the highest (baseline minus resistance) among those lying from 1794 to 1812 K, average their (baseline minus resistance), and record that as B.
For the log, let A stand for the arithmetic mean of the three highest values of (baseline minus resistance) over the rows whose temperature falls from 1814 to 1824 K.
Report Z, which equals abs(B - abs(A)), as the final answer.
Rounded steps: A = -7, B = 62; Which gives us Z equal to 55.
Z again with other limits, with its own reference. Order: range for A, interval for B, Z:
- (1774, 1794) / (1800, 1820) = 27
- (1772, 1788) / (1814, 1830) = 28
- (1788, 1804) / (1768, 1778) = 53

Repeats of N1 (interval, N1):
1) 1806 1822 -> 56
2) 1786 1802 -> -69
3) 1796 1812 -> -2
